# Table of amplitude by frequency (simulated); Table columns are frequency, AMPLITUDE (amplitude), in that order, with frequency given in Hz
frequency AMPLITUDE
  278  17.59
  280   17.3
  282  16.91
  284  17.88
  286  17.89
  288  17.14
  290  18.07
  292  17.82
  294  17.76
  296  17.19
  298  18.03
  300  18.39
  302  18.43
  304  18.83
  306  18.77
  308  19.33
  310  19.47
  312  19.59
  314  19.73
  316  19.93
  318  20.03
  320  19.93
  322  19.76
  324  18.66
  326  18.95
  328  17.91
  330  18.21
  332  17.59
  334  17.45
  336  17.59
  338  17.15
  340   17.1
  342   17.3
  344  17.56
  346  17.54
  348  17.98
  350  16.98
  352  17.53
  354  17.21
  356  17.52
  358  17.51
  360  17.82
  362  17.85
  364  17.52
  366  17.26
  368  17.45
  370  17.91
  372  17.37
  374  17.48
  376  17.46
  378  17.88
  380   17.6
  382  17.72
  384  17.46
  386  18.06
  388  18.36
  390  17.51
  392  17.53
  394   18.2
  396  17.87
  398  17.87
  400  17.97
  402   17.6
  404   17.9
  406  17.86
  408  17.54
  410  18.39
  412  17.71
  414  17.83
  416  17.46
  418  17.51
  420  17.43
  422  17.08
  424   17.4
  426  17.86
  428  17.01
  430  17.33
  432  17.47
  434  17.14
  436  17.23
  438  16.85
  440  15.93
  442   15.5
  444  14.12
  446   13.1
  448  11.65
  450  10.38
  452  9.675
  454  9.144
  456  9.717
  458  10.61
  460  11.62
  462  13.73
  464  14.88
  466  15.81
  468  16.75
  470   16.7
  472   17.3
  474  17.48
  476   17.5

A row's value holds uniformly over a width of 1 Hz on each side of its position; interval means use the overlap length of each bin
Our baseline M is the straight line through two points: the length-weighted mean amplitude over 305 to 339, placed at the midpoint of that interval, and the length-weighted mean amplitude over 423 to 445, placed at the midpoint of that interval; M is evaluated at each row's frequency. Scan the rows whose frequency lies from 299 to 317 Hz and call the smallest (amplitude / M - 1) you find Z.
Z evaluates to -0.04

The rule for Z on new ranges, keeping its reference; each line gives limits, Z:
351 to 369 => -0.06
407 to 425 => 0.01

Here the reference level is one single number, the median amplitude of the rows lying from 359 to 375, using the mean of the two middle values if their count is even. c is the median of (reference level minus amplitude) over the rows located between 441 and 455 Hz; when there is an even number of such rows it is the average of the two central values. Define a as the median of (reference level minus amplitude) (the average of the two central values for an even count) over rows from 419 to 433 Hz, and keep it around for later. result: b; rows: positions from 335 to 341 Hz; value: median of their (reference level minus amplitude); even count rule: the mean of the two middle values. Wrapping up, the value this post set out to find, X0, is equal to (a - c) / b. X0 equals -16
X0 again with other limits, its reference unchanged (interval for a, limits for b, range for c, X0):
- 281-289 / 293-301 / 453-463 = 17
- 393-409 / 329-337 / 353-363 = 4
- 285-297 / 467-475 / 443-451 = -11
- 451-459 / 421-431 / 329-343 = 46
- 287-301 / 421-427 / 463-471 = -16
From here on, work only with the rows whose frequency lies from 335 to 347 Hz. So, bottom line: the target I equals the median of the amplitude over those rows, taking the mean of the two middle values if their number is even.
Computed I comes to 17.4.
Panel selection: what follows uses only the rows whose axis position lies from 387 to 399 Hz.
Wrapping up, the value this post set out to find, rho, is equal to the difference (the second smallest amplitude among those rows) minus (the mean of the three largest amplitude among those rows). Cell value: -0.6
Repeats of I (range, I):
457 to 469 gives 14.3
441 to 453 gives 12.4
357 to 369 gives 17.5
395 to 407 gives 17.9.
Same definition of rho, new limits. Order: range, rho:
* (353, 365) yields -0.2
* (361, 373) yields -0.4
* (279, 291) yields -0.8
